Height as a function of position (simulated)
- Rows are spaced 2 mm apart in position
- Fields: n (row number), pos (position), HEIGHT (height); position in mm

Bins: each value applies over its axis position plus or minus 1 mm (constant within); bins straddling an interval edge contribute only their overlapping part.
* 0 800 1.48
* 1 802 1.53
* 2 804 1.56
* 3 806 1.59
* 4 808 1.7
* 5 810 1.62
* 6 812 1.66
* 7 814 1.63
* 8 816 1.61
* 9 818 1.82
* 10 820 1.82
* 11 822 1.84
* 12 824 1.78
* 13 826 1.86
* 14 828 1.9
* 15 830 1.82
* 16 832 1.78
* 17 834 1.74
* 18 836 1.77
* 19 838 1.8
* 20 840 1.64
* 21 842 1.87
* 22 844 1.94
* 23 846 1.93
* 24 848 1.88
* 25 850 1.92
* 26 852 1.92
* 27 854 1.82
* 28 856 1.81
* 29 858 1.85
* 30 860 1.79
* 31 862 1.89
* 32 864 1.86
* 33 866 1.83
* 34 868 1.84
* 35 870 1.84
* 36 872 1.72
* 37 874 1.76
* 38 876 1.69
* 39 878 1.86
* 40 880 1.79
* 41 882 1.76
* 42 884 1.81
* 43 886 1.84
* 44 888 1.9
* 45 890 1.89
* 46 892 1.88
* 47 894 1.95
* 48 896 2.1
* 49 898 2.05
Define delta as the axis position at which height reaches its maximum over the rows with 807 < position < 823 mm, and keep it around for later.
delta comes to 822 mm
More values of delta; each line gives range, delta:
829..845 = 844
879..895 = 894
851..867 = 852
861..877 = 862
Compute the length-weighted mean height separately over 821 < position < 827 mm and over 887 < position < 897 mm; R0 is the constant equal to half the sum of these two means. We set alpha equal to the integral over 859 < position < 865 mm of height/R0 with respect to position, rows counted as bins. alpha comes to 5.88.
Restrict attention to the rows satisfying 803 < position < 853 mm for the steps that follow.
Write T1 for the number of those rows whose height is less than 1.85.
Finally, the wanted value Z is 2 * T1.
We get 34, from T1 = 17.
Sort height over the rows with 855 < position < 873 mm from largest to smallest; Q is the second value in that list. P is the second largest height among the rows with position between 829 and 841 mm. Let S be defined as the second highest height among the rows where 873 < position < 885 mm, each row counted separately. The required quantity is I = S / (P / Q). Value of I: 1.87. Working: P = 1.8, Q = 1.86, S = 1.81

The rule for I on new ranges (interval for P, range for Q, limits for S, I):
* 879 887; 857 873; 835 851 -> 1.98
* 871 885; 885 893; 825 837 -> 1.94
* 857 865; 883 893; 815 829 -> 1.89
